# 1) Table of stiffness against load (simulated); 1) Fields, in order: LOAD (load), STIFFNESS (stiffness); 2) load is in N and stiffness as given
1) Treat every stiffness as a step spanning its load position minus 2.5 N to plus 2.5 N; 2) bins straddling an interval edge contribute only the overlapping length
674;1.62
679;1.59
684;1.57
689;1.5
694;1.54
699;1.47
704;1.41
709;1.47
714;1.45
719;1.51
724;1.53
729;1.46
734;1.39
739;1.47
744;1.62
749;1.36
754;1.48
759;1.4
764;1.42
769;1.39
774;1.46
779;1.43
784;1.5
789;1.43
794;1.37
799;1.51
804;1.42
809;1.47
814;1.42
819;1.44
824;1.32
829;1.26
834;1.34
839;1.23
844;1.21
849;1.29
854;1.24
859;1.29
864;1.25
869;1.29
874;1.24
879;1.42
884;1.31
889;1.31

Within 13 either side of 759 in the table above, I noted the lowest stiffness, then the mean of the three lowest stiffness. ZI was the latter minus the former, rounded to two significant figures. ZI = 0.023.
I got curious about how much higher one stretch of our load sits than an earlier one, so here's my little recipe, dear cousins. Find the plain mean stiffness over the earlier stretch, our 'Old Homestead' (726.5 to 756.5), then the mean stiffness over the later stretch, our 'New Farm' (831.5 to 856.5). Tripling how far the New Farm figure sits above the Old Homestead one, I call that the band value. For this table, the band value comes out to -0.60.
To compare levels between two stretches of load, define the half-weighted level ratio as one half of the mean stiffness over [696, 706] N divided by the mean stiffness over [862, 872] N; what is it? 0.57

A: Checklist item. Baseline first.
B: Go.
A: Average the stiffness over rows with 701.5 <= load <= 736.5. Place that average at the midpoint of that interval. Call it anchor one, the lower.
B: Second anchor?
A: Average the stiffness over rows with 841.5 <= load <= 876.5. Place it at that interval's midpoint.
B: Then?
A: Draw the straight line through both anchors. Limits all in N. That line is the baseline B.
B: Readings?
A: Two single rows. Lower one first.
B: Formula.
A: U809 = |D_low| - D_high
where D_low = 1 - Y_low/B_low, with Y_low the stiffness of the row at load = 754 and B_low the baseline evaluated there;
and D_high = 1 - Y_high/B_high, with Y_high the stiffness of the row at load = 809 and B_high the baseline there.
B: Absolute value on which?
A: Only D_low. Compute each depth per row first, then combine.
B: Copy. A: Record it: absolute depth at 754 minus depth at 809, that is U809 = 0.15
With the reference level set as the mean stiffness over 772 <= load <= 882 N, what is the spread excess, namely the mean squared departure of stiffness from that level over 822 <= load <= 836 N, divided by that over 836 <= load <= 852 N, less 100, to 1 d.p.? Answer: -99.7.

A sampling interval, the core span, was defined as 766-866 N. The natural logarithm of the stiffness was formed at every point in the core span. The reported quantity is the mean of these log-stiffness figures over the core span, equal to 0.31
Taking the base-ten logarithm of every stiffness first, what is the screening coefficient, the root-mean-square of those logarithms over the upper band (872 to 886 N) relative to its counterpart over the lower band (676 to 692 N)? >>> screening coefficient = 0.64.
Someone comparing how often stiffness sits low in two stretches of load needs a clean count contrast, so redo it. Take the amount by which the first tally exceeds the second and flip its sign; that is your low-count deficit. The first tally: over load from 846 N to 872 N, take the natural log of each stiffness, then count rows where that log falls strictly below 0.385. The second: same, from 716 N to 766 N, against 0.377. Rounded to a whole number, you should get -1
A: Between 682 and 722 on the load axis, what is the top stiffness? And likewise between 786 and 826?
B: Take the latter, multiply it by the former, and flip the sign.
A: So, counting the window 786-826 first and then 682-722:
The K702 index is -2.37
